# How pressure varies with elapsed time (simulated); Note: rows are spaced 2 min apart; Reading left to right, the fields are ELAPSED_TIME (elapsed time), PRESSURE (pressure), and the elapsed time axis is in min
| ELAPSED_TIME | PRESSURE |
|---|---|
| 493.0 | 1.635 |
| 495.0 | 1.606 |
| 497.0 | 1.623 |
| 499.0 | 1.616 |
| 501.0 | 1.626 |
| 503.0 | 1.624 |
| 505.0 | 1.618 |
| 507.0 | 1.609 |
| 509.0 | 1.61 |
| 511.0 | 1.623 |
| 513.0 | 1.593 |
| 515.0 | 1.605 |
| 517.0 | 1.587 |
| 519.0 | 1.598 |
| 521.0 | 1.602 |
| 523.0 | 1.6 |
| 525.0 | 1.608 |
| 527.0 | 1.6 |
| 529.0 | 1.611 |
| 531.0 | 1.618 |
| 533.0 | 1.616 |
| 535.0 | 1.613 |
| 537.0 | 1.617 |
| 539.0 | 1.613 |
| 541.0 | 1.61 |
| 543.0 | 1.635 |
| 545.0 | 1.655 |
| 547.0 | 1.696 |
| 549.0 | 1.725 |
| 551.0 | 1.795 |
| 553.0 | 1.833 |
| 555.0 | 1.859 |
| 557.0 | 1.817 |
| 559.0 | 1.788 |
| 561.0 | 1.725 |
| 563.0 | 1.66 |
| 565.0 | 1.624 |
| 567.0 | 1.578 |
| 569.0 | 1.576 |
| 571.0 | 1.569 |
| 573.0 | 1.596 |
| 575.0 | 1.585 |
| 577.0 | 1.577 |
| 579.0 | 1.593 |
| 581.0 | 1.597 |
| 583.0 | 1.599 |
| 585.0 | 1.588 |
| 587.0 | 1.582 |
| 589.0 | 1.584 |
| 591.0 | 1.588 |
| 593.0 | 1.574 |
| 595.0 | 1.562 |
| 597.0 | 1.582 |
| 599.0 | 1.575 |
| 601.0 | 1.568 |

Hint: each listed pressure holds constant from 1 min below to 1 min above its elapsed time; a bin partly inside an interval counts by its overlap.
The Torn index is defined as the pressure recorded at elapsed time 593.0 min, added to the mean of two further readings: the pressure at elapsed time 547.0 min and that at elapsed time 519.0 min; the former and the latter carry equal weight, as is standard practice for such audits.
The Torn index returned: 3.22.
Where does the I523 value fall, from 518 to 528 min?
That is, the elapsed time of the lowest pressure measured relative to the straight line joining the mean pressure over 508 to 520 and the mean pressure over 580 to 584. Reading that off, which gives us 519.0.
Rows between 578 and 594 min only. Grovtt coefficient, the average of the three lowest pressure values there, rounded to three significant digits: 1.58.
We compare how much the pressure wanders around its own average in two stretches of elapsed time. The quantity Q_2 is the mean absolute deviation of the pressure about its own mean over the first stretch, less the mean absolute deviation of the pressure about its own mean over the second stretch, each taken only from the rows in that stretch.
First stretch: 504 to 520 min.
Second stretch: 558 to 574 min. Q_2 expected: -0.05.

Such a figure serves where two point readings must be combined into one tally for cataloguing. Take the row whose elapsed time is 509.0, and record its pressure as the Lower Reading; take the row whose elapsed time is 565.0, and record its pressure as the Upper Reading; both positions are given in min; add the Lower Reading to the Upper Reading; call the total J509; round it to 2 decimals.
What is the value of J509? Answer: 3.23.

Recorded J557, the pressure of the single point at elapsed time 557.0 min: 1.817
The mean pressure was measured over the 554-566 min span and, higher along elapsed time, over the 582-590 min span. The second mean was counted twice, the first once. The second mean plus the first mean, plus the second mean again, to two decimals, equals 4.92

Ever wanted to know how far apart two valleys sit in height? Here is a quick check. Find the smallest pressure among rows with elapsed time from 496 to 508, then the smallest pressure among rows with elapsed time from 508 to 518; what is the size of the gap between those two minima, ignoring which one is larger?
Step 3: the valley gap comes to 0.022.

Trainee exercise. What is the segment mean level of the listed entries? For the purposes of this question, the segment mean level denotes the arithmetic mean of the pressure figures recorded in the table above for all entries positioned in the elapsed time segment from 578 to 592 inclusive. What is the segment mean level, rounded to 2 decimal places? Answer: 1.59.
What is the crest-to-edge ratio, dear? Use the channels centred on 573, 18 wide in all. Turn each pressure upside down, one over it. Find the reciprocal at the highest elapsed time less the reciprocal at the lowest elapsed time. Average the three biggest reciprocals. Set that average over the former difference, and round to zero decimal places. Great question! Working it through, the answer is 61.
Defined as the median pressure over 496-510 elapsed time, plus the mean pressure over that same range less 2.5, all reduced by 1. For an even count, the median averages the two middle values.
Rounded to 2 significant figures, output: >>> -0.26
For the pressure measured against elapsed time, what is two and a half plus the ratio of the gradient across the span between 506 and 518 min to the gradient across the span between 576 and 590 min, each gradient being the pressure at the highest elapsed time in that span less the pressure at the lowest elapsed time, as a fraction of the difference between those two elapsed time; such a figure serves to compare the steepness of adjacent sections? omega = -1.3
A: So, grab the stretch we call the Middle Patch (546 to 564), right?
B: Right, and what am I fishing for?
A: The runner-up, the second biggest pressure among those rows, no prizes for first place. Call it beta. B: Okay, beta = 1.833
